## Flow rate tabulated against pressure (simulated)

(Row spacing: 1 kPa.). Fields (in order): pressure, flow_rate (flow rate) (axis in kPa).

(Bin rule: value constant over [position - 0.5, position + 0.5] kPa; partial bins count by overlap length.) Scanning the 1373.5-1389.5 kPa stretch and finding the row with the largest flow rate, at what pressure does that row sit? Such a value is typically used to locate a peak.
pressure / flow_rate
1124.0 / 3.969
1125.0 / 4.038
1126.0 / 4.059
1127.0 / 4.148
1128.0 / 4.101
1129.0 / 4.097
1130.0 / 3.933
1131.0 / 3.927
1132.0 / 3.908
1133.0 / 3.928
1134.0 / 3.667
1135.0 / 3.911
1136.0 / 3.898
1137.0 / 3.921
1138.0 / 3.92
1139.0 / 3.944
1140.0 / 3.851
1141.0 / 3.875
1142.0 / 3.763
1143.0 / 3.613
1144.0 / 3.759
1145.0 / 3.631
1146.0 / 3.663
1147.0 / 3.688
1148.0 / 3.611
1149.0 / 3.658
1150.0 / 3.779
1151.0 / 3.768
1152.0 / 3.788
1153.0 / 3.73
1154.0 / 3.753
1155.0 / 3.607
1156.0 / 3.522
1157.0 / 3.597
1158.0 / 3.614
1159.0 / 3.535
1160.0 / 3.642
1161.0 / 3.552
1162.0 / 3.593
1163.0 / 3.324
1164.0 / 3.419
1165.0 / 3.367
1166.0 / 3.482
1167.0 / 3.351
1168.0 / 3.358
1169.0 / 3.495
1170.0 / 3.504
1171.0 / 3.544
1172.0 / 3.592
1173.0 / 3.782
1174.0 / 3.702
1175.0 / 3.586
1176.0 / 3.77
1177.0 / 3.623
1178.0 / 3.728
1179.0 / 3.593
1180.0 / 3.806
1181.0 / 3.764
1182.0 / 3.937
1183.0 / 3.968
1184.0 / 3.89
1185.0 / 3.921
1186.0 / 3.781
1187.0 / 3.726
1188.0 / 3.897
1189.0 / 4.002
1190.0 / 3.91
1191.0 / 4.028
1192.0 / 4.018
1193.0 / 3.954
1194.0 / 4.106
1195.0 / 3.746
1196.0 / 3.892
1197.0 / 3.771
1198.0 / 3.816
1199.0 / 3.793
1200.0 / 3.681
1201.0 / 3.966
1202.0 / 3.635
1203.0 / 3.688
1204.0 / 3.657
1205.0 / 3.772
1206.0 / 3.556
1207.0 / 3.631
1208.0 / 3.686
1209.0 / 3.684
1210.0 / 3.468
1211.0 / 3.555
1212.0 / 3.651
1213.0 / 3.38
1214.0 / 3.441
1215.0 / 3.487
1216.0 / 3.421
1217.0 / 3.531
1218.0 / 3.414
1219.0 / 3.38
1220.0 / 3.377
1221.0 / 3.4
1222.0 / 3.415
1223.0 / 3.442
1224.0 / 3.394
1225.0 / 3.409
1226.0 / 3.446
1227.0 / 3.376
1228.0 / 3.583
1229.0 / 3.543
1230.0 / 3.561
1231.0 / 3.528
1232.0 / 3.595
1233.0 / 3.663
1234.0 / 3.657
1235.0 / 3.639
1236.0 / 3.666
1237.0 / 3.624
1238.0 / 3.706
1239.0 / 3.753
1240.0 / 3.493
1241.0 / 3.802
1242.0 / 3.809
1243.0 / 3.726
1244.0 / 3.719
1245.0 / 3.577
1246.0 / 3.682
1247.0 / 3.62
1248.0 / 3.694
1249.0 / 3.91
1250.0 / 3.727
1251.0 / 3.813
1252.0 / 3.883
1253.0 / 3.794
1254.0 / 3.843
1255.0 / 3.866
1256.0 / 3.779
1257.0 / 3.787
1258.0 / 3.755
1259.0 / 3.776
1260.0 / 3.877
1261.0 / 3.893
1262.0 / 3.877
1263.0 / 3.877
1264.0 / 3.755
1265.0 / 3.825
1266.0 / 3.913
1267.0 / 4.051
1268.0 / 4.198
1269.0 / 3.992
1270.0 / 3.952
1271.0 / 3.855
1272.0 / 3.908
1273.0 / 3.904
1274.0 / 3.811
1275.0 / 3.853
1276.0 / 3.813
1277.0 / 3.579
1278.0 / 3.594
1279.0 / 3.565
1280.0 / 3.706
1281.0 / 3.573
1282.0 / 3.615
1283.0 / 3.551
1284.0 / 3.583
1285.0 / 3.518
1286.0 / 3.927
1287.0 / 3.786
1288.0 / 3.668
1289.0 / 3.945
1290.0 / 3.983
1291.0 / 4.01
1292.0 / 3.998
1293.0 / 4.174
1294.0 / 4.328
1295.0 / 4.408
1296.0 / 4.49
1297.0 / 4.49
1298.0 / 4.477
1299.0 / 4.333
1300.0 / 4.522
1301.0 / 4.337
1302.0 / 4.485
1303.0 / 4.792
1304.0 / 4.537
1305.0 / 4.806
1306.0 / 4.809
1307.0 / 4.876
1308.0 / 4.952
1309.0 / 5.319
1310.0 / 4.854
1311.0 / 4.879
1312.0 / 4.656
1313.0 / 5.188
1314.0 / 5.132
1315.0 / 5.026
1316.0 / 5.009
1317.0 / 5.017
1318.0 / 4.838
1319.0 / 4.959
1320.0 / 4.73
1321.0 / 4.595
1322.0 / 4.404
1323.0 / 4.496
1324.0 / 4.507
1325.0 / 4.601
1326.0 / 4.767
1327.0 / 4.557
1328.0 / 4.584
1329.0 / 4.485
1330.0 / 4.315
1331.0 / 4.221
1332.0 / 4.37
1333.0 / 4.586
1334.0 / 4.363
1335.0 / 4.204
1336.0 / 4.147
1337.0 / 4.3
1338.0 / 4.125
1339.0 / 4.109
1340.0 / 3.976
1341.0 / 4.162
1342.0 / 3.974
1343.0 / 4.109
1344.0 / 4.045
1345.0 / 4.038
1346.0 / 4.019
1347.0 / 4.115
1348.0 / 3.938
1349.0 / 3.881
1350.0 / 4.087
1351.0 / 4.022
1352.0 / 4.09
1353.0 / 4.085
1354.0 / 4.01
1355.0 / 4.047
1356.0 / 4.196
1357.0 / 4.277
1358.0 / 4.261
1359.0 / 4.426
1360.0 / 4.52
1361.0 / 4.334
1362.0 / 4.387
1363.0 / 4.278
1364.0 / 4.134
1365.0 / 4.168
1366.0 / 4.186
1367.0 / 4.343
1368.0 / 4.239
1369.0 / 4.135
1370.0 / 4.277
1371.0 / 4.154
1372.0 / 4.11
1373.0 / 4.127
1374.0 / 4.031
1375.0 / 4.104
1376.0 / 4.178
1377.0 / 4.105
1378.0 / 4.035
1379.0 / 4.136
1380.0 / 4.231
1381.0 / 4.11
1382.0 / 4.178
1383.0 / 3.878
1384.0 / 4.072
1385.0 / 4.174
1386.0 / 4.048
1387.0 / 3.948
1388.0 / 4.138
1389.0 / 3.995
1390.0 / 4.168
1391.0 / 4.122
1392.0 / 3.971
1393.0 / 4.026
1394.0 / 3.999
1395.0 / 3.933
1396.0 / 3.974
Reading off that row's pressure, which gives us 1380.0 kPa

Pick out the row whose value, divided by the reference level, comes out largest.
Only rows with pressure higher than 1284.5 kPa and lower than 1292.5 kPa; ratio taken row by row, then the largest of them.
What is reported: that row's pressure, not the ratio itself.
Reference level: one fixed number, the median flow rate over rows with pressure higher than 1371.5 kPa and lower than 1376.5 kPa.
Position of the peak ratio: 1291.0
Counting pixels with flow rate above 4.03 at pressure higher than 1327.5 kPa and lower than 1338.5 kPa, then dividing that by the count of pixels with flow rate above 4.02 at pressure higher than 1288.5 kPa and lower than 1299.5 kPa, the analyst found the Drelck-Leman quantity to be 1.6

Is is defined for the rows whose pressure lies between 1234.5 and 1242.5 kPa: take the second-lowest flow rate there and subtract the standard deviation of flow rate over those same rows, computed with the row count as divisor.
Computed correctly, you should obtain 3.53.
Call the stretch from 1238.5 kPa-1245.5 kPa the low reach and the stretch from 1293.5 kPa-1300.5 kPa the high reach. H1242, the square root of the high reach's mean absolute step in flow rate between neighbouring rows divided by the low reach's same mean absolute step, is 0.79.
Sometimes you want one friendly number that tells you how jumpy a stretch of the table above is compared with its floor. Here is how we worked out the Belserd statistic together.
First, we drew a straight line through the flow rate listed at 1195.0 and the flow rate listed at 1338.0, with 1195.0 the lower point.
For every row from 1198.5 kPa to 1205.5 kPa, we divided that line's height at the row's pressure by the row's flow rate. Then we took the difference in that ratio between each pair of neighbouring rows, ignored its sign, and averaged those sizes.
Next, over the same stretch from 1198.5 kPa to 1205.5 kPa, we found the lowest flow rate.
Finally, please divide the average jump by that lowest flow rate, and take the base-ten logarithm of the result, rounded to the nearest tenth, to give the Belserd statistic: -1.9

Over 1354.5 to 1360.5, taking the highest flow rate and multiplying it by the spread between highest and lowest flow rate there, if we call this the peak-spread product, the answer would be 2.1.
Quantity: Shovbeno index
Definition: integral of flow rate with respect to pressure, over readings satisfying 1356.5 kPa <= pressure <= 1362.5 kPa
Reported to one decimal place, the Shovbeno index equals 26.2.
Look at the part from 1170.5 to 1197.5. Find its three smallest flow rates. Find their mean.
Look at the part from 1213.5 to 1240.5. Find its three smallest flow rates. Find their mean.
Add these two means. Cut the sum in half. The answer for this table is 3.48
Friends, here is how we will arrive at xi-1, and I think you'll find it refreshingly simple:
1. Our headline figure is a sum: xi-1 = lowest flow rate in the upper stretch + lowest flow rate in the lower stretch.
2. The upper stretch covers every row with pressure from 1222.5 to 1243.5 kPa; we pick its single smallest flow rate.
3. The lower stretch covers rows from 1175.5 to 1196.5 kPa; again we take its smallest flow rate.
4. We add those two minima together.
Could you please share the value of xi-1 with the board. 7.0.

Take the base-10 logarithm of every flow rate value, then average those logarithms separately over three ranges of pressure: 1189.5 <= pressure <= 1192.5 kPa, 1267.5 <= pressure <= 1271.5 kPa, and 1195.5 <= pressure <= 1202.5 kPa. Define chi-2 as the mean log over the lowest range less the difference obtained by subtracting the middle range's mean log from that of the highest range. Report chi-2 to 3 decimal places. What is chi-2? 0.578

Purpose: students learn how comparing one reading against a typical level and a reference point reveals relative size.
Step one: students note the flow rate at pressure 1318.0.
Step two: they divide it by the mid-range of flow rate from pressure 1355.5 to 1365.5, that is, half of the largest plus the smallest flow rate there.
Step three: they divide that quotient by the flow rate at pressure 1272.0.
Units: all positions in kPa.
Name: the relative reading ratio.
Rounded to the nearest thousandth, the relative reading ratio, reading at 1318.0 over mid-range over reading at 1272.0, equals 0.286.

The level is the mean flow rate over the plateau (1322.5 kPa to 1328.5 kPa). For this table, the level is 4.6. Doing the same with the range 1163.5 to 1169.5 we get 3.4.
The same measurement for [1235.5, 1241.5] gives 3.7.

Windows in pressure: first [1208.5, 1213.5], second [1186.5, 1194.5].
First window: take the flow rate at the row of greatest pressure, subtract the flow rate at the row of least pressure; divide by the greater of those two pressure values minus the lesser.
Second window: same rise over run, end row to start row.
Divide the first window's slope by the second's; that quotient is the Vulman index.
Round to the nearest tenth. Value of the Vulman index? -1.4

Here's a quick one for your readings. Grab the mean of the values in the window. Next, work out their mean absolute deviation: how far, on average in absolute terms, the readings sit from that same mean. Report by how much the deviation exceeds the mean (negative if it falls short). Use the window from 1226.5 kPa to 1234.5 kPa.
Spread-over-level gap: -3.50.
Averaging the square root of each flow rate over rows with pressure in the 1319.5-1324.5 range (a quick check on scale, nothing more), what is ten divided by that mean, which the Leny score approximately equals 4.7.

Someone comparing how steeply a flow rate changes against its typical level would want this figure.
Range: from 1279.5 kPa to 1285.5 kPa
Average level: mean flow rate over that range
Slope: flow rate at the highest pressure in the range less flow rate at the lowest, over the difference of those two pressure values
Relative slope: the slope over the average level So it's -0.010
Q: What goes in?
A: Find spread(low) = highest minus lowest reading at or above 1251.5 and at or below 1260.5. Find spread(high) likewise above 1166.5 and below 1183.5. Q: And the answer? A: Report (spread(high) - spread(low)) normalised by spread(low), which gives 3.8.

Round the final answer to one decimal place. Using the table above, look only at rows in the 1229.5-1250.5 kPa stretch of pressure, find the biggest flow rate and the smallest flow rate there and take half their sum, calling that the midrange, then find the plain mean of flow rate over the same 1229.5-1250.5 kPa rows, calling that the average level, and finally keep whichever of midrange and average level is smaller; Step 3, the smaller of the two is 3.7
